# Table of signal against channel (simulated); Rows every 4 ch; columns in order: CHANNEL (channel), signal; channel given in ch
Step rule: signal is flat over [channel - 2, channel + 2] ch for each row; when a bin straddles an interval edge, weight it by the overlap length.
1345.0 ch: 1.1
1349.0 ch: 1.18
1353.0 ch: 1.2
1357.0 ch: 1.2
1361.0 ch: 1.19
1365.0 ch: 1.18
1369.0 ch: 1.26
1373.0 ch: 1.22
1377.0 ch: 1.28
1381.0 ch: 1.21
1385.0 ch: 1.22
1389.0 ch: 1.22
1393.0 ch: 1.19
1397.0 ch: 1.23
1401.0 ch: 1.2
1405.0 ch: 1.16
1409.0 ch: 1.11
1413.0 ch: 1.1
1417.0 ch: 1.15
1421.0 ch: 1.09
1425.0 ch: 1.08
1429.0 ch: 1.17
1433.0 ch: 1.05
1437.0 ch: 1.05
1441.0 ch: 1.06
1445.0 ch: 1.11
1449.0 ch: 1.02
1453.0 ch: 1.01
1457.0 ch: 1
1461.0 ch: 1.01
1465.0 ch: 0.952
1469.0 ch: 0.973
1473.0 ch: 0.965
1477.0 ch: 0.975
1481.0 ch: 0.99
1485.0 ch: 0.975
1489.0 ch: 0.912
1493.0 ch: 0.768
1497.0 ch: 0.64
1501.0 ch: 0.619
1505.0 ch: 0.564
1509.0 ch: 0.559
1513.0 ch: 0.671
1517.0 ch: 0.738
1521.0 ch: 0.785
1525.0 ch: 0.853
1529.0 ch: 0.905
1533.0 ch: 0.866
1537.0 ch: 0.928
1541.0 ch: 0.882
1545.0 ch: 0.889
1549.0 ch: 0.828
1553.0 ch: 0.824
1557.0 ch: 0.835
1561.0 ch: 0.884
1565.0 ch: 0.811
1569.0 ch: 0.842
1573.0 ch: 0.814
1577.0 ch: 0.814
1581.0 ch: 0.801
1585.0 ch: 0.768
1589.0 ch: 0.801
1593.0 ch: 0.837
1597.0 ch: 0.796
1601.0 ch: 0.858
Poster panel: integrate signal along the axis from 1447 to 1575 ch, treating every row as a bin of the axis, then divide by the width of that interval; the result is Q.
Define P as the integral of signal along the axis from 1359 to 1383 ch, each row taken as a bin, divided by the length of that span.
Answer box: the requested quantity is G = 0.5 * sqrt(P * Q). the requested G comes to 0.511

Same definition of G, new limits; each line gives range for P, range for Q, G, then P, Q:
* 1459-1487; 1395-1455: 0.520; 1.0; 1.11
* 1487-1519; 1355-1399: 0.456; 0.7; 1.22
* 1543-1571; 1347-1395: 0.506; 0.8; 1.21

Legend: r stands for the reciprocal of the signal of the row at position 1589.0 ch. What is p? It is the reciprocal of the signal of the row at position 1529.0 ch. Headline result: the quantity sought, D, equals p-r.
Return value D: -0.14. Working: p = 1.10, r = 1.25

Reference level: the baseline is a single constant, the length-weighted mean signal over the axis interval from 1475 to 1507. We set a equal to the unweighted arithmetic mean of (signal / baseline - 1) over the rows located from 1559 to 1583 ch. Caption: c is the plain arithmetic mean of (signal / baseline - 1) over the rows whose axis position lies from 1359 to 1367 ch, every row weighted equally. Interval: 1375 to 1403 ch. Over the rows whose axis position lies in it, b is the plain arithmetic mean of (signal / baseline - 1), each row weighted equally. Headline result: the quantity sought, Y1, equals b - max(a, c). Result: 0.0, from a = 0.03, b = 0.52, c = 0.47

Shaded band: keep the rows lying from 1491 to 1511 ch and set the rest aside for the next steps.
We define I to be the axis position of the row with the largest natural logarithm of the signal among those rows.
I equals 1493.0 ch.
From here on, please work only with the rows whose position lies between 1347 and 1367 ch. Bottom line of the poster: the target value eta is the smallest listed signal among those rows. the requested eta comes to 1.18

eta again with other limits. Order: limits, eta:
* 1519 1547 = 0.785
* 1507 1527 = 0.559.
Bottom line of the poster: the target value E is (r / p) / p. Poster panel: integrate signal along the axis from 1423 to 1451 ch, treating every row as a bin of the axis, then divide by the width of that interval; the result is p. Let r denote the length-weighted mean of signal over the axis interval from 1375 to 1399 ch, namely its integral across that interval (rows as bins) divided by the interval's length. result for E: 1.1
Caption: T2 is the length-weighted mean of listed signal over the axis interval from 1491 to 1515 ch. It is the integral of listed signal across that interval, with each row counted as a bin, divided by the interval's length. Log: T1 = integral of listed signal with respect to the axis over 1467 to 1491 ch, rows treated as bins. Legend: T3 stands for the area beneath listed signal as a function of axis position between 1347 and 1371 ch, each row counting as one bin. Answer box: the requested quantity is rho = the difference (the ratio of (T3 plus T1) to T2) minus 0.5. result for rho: 81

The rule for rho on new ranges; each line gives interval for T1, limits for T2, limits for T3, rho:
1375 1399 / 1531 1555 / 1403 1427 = 64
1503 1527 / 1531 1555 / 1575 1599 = 41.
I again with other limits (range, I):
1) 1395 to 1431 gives 1397.0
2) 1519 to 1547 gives 1537.0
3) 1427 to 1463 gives 1429.0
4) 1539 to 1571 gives 1545.0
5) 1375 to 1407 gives 1377.0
